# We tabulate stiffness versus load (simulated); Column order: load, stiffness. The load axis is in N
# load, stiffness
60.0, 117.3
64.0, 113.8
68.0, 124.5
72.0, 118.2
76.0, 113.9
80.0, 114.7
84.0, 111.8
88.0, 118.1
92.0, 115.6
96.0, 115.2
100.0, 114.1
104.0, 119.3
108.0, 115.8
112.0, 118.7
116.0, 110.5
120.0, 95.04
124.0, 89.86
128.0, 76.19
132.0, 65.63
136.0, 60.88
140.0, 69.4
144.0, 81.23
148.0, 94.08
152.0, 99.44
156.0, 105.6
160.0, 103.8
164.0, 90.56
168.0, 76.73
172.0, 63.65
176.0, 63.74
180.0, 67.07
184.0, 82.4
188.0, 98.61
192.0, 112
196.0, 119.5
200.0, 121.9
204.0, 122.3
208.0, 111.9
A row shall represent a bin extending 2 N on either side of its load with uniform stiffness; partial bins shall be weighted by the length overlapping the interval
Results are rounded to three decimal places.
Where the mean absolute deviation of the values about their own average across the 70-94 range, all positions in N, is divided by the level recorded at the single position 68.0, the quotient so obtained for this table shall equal 0.015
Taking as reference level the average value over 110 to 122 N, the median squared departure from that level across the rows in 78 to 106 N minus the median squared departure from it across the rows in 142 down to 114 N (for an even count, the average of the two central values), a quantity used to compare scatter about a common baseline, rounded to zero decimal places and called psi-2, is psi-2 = -966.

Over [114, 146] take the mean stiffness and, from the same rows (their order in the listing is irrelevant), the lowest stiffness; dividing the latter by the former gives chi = 0.75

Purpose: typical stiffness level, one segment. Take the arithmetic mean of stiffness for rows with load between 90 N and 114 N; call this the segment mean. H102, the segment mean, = 116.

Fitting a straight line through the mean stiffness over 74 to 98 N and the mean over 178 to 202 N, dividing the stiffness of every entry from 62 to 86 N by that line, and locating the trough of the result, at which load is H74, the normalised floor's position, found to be 64.0 N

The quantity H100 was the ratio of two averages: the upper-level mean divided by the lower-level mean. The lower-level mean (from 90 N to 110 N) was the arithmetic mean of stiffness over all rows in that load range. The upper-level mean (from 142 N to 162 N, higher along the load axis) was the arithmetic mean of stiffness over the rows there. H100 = 0.83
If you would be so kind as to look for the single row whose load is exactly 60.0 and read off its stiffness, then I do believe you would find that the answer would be 117.3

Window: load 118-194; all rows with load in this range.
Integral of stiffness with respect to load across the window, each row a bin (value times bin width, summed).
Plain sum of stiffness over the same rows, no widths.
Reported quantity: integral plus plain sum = 7980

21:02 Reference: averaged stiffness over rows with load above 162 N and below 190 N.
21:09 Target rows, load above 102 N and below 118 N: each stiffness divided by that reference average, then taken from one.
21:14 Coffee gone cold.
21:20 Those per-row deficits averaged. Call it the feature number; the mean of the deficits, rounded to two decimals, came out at -0.50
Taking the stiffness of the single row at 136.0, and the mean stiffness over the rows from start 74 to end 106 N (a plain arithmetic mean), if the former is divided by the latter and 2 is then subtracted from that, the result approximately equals -1.47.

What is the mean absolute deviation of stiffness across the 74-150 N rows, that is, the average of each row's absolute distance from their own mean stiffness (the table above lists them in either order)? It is 18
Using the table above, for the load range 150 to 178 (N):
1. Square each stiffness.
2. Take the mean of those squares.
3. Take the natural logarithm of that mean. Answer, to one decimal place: 9.0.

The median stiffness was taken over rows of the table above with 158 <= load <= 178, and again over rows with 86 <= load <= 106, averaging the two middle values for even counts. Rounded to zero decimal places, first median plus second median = 192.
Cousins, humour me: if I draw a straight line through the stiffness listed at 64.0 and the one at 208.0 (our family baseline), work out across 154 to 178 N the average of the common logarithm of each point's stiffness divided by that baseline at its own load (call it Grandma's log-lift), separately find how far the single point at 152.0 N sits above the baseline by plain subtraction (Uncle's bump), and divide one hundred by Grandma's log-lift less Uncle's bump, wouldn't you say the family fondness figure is 8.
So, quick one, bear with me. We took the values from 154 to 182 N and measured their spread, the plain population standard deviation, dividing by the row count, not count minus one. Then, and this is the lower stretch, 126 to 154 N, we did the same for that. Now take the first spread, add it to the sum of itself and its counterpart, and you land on 47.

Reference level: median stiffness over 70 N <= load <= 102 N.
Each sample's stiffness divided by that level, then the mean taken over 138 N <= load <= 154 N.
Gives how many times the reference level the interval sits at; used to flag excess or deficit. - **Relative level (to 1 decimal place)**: 0.7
